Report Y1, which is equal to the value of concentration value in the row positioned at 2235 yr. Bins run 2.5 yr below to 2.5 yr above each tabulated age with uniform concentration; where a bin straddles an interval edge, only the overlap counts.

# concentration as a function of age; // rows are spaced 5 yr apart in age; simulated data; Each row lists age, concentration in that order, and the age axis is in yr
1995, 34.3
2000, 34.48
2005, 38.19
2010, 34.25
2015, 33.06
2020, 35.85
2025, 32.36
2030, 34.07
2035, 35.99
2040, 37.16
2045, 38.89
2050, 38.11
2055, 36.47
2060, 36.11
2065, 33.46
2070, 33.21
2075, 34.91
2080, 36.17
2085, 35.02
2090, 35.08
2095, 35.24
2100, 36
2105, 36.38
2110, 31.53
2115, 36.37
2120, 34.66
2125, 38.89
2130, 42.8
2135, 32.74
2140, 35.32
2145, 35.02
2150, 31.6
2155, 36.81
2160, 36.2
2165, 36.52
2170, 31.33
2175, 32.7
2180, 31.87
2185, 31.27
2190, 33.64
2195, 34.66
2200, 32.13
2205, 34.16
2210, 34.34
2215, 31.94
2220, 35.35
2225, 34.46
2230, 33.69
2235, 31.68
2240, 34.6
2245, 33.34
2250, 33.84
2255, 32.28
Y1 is 31.68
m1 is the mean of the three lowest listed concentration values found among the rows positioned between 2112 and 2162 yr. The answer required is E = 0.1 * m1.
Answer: 3.30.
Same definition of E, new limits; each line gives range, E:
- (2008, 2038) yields 3.32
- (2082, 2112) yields 3.39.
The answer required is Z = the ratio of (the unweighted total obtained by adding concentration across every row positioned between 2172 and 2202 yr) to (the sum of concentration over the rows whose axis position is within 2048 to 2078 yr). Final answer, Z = 0.9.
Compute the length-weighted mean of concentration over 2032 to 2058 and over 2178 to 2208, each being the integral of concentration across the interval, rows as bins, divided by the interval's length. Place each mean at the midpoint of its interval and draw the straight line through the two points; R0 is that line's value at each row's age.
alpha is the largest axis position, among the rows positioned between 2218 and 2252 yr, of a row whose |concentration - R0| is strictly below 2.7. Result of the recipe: 2250 yr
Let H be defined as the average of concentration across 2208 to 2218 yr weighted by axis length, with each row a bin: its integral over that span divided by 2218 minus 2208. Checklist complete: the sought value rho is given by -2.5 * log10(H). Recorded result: -3.80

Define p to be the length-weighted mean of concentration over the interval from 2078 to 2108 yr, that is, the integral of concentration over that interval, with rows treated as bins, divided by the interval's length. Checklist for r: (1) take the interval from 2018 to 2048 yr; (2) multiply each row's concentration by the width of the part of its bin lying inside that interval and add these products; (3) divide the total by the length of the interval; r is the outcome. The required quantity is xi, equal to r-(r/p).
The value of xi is 34.8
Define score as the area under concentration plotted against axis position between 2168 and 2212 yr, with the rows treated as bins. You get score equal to 1448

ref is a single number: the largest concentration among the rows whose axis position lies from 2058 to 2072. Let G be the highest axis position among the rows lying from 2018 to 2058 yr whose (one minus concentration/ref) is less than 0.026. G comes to 2055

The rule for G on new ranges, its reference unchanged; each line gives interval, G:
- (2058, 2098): 2095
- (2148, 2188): 2165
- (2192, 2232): 2220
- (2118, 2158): 2155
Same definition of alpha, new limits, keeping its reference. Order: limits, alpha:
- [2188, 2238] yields 2235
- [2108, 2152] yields 2150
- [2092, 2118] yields 2115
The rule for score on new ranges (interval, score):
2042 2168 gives 4502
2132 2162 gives 1042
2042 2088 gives 1648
